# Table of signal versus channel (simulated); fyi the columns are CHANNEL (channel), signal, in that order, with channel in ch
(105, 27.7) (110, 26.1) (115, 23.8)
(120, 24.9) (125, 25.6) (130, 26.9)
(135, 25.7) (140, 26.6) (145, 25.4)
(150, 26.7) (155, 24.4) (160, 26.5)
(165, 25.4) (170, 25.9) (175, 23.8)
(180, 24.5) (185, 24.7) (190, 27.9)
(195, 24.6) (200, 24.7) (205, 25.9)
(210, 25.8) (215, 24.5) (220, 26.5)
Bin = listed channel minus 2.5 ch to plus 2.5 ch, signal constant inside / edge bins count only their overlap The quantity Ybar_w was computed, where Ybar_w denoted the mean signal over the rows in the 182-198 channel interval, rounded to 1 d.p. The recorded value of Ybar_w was 25.7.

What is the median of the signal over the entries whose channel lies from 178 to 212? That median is 24.7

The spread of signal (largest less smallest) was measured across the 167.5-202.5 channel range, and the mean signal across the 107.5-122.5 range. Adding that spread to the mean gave 29.0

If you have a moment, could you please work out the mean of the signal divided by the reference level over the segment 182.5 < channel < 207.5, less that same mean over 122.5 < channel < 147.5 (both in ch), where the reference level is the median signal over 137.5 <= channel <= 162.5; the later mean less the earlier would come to -0.018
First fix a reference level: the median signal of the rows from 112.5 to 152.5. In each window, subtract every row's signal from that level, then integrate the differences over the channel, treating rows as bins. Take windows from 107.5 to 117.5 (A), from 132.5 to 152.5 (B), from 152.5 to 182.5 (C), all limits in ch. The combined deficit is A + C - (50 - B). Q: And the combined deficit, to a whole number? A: -35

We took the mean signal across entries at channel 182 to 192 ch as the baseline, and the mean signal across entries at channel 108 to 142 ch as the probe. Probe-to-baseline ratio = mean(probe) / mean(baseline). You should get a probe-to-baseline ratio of 0.98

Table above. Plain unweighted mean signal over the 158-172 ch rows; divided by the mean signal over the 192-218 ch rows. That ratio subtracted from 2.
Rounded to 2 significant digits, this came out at 0.97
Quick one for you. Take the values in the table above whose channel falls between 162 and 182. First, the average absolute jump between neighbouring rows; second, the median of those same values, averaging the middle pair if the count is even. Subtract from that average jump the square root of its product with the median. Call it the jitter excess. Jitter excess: -4.1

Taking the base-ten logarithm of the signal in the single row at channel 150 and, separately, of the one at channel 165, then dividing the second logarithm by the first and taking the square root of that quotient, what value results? 0.992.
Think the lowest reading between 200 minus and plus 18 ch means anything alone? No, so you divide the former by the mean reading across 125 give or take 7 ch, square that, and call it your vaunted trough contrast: 0.902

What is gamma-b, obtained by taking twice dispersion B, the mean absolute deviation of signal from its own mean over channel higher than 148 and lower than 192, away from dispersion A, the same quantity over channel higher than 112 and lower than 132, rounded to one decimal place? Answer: -1.2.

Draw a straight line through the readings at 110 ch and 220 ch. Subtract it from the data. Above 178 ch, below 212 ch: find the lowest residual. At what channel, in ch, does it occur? 180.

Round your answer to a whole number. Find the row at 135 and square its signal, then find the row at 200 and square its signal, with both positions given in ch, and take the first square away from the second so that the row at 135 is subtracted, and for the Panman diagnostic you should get -50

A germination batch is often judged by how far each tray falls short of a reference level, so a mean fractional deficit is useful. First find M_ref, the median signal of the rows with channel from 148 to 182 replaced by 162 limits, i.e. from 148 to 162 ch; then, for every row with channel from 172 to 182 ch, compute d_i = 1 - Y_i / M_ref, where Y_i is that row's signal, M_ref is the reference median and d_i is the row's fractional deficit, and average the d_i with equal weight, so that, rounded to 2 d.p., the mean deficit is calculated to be 0.09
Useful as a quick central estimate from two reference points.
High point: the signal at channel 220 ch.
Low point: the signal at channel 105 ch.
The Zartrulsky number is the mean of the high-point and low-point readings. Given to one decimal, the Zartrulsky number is 27.1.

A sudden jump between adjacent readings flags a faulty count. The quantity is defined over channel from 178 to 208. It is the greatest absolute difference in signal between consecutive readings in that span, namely 3.3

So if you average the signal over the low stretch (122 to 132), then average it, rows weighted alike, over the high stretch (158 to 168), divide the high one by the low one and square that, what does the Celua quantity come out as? 0.98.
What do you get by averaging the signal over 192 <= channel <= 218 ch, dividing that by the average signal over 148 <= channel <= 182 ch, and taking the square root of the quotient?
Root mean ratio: 1.00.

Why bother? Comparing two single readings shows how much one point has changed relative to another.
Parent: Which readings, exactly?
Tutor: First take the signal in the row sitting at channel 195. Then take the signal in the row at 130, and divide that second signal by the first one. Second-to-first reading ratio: 1.09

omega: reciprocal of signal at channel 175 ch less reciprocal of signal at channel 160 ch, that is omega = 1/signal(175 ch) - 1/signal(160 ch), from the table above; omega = 0.0043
